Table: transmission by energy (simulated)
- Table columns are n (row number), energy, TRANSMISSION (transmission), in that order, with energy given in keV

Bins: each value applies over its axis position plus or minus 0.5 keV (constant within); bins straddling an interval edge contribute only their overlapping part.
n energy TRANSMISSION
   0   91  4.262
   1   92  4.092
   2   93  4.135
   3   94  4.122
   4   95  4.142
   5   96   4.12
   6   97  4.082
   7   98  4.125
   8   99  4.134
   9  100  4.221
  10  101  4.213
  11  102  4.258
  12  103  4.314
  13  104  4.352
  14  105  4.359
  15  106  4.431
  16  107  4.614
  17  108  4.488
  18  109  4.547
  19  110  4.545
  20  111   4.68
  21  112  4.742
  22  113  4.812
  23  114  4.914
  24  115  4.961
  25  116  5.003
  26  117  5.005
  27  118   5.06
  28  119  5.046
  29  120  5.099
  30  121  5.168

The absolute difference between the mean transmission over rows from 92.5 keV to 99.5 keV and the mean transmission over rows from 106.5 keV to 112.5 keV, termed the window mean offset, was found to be 0.5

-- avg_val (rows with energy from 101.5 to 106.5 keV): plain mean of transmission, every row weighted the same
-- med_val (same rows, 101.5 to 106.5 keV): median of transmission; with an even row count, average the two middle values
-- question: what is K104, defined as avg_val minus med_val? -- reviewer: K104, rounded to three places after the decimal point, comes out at -0.009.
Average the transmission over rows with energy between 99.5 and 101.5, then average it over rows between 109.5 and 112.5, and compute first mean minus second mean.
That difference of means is -0.44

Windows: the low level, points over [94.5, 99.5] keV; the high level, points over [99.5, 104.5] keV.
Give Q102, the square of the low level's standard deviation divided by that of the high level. 0.15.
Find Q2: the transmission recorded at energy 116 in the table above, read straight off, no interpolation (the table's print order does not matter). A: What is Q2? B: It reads 5.003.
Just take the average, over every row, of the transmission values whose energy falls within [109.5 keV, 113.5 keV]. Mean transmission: 4.69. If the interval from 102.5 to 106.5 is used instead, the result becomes 4.36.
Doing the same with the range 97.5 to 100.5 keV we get 4.16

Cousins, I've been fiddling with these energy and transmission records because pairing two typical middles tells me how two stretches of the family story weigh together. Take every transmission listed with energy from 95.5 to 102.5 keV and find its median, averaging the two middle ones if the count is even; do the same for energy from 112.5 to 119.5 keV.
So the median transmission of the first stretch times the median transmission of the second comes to 20.7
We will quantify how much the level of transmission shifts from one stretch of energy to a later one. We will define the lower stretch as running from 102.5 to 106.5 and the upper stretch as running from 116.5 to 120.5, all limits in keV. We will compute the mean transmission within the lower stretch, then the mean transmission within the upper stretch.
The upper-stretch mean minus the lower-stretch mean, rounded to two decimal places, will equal 0.69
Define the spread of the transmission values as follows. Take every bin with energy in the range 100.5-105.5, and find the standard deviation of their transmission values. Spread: 0.06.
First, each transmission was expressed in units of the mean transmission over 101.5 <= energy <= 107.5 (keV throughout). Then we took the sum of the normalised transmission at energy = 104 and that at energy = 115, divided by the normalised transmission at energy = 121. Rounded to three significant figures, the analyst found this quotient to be 1.80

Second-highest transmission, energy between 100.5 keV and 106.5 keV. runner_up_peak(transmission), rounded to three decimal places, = 4.359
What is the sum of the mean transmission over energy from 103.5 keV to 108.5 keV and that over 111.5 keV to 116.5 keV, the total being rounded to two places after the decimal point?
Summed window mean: 9.34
